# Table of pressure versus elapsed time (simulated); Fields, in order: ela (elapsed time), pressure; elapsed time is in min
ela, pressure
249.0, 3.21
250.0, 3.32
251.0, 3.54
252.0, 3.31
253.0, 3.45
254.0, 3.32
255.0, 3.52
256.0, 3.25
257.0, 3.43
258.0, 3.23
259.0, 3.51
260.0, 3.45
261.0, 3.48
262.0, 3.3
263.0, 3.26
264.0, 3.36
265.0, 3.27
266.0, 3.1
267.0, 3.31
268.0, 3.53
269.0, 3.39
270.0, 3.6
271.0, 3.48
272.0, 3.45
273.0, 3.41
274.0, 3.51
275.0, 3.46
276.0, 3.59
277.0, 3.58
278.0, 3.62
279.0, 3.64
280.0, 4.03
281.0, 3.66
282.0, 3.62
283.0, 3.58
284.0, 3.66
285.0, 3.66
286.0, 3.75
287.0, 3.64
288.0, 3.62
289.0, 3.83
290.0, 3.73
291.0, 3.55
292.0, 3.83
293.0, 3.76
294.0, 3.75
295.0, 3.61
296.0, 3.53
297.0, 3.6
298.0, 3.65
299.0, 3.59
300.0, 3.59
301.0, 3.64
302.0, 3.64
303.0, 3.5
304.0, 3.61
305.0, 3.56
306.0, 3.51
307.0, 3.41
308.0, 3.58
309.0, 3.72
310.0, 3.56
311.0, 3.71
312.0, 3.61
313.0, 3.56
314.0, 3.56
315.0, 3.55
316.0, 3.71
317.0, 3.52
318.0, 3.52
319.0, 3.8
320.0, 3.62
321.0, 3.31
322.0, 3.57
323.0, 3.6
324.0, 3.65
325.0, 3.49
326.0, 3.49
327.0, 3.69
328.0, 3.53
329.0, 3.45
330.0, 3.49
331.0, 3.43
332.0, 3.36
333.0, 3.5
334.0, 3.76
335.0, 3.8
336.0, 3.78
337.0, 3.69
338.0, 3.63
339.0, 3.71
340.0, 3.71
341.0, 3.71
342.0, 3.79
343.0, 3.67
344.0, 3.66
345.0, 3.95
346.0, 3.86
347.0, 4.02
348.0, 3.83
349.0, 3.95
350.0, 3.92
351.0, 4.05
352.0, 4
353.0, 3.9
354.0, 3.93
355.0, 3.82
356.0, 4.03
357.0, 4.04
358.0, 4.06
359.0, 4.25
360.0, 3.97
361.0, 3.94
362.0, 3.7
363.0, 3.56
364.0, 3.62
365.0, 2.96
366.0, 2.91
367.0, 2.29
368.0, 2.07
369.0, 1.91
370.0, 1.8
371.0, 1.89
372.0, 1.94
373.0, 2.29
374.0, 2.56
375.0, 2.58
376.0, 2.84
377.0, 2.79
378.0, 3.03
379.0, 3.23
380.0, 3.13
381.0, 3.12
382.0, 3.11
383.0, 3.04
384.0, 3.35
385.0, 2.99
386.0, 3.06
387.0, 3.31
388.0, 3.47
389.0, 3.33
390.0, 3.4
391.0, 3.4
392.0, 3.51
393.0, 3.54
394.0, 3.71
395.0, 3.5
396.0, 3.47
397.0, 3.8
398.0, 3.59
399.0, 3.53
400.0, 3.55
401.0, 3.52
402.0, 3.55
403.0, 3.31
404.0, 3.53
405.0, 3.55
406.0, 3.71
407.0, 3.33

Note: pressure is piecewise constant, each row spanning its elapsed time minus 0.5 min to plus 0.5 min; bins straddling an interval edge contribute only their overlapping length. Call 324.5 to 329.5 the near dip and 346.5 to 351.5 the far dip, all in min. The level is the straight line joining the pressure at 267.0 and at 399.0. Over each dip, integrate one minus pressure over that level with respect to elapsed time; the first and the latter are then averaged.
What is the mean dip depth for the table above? -0.46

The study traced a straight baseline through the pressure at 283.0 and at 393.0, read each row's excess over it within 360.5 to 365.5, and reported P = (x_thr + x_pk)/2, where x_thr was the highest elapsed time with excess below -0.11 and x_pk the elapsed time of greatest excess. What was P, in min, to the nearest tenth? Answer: 363.0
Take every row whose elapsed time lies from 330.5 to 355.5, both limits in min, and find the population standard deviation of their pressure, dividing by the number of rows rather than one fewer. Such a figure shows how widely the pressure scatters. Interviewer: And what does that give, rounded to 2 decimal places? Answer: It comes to 0.17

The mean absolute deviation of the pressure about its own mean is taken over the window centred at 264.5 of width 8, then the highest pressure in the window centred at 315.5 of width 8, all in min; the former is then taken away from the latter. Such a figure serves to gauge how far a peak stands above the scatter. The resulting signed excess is 3.70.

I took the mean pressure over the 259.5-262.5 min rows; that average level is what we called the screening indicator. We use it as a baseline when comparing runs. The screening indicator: 3.41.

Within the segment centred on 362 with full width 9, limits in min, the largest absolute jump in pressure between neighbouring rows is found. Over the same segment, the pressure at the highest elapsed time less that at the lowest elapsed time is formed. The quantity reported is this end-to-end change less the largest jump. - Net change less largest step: -1.8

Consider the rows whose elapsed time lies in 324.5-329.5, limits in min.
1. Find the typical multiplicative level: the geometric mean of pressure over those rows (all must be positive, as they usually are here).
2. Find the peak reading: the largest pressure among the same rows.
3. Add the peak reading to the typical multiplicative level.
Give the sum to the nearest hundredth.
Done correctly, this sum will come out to 7.22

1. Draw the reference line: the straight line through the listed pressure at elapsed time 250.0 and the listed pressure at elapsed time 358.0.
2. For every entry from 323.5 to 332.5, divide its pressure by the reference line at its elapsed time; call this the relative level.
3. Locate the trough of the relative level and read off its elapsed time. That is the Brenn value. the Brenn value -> 332.0 min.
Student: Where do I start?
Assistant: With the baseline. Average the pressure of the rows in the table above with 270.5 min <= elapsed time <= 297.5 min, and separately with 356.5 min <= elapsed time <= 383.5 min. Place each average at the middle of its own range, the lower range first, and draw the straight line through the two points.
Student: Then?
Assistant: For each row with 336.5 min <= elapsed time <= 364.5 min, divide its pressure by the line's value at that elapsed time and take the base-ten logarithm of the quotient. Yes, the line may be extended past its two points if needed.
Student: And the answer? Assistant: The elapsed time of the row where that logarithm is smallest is 338.0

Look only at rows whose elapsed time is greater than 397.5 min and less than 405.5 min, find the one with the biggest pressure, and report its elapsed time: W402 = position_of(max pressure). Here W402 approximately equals 398.0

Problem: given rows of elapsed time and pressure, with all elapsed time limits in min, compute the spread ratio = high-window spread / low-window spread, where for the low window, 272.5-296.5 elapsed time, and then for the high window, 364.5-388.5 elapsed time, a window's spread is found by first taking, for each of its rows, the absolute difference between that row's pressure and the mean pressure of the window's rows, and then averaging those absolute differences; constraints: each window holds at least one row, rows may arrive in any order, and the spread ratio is 5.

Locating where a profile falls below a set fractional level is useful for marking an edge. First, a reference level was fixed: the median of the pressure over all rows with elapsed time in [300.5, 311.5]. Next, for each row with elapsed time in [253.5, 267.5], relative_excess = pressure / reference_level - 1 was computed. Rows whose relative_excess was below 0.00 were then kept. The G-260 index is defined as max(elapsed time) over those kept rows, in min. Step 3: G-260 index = 267.0 min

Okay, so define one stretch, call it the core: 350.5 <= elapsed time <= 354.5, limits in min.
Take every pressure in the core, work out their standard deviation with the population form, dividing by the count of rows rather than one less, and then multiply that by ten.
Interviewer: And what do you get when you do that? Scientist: 0.59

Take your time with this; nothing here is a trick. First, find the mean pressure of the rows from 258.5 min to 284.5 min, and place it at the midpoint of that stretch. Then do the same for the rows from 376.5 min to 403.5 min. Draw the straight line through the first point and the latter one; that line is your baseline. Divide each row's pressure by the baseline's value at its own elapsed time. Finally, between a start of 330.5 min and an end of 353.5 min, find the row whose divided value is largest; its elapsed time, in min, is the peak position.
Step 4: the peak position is 351.0 min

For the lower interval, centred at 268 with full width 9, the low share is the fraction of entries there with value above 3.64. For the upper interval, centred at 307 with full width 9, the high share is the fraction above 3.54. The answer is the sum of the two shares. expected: 0.67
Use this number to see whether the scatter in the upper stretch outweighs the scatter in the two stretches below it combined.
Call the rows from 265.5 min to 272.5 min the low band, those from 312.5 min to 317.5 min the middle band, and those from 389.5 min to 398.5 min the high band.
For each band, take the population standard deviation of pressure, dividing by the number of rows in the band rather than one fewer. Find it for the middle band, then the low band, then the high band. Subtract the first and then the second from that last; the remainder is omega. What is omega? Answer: -0.1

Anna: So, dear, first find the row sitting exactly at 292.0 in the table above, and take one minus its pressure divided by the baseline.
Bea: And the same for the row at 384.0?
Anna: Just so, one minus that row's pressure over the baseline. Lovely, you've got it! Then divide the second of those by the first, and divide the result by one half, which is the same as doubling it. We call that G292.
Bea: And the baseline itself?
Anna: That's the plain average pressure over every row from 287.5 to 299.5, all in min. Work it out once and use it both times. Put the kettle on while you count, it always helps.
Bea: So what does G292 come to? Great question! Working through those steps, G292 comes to -4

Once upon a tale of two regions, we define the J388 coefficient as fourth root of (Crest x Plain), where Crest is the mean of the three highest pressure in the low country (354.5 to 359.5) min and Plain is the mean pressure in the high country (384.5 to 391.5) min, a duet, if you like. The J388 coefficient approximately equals 1.92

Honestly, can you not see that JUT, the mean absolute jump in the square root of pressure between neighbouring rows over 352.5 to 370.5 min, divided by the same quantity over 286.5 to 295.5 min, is 1.6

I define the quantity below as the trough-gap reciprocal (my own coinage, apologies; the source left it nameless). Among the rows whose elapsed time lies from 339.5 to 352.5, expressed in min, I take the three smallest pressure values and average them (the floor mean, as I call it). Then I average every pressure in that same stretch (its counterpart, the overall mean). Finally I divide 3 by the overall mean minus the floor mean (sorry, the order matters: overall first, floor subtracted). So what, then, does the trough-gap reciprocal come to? 17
